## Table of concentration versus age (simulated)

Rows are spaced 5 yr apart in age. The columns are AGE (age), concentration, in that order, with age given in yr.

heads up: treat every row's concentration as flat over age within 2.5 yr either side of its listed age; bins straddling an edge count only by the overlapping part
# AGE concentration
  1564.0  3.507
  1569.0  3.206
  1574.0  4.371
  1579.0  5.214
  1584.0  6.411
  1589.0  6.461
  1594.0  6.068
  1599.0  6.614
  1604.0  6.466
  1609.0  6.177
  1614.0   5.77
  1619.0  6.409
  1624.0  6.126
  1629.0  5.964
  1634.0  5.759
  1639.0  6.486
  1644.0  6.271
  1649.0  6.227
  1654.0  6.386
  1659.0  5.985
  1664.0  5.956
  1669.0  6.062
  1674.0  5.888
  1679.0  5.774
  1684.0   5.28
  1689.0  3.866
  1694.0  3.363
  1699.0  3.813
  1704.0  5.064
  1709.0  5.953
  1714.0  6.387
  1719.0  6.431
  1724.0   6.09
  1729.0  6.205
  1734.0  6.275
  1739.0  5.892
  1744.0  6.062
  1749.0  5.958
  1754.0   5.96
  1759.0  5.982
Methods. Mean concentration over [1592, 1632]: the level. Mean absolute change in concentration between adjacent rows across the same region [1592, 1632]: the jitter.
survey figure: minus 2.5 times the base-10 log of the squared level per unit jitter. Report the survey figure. -5.09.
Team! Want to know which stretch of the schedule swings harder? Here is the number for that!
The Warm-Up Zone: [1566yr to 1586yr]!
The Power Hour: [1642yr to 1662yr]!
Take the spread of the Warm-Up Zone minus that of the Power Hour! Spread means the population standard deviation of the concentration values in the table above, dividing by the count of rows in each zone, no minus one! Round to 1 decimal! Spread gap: 1.0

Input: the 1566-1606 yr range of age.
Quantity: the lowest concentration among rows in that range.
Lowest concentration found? 3.206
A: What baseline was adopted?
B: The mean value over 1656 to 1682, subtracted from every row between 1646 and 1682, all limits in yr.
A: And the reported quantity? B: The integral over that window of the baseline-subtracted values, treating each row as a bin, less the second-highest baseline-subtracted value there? 3.4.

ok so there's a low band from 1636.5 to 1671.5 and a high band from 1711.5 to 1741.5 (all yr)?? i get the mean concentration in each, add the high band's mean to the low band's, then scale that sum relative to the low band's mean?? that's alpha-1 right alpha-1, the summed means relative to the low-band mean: 2.003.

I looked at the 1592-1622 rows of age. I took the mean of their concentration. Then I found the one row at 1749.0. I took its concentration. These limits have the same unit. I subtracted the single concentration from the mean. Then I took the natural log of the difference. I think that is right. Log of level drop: -1.2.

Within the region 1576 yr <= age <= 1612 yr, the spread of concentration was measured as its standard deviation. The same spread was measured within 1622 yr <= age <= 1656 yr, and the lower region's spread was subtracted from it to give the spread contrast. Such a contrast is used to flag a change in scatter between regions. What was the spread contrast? -0.2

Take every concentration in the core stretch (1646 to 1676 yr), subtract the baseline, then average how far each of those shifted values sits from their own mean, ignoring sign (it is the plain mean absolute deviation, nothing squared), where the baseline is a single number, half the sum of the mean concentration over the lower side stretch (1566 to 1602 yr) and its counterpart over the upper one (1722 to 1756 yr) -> 0.15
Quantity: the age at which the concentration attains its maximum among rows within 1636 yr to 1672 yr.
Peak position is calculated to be 1639.0 yr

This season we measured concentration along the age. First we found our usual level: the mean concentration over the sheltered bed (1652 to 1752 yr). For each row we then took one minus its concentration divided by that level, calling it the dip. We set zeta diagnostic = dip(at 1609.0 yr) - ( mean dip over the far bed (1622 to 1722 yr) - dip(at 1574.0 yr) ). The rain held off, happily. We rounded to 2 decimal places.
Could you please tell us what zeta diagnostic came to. 0.13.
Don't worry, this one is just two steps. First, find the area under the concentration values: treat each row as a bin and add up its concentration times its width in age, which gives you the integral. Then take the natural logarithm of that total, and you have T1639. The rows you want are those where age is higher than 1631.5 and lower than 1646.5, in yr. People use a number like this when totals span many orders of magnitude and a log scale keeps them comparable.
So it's 4.53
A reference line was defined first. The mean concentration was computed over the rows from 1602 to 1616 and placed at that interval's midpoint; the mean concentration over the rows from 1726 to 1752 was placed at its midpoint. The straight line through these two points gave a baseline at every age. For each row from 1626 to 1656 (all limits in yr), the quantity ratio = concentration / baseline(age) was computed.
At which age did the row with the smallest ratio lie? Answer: 1634.0 yr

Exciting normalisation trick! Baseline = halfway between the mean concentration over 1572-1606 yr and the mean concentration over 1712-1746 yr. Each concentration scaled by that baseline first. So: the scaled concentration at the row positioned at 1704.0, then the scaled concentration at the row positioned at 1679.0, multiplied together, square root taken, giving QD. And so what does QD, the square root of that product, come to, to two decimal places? 0.89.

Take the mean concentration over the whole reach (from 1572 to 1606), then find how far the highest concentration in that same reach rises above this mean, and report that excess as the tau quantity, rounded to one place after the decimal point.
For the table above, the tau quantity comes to 0.7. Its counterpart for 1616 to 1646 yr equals 0.3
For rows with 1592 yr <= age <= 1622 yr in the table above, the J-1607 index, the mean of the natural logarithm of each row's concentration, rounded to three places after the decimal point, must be 1.832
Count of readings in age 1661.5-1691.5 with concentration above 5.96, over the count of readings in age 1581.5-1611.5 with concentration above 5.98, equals 0.2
